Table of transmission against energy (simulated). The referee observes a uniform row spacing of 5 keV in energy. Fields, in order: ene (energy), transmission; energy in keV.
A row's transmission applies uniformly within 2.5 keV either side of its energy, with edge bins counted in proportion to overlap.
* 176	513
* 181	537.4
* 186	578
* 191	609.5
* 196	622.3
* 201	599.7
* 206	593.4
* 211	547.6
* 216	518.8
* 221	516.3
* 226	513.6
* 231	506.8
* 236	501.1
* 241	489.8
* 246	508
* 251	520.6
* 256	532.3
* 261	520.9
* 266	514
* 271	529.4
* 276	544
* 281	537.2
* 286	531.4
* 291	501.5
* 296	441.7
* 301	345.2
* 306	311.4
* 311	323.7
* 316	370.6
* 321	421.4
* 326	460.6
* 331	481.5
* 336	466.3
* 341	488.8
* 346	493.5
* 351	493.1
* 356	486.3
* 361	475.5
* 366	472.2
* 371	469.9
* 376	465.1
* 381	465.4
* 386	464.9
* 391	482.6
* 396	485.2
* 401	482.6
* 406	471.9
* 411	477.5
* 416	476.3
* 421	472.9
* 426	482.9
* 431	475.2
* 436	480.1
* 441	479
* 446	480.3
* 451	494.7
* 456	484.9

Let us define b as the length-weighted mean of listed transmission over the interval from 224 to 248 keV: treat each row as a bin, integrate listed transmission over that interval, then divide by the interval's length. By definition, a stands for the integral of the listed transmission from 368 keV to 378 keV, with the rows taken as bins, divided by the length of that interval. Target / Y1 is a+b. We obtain 971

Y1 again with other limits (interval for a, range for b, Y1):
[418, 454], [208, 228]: 1007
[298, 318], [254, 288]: 869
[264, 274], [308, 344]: 953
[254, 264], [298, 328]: 898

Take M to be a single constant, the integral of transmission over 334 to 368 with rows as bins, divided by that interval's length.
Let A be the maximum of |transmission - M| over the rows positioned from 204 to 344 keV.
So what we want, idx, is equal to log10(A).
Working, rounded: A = 171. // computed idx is 2.2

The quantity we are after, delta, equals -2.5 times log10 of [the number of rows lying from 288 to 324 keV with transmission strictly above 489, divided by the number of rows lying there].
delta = 2.1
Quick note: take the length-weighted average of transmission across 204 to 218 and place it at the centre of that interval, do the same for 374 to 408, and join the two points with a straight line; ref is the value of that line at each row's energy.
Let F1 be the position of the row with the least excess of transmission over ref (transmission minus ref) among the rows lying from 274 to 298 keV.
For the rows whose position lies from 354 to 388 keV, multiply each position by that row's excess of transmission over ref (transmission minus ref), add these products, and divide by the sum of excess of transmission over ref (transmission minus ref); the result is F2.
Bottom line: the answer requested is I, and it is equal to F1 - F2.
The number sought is -76.9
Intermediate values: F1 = 296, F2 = 372.9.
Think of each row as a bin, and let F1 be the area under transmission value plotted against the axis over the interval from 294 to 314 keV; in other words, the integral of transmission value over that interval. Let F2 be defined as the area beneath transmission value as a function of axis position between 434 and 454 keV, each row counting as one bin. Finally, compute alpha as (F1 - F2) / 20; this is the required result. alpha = -130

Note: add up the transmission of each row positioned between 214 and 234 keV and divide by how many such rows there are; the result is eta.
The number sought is 514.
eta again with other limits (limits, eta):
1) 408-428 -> 477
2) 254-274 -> 524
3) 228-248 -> 501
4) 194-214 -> 591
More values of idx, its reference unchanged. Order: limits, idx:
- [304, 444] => 2.2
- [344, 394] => 1.2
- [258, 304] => 2.1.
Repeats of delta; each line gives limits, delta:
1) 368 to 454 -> 3.1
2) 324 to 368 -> 1.6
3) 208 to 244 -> 0.0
